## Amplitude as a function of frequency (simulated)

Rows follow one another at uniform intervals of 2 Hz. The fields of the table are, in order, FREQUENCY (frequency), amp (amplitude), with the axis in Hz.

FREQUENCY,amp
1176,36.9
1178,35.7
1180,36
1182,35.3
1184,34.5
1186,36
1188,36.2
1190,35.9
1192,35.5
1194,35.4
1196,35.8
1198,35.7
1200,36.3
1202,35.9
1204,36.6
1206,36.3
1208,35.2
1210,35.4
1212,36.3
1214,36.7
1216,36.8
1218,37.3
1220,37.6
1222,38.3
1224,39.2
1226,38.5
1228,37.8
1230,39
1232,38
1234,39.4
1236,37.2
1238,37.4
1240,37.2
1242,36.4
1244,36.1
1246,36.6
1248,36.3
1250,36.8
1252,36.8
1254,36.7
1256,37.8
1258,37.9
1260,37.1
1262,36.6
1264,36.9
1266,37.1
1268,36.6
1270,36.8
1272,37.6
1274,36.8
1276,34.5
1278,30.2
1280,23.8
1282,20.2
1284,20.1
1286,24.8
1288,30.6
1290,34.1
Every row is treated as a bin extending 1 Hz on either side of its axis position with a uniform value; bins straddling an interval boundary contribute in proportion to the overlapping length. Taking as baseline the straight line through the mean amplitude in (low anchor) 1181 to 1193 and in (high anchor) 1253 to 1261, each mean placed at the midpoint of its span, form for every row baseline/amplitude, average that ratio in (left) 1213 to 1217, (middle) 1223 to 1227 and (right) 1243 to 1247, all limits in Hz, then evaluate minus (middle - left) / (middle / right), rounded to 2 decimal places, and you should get 0.05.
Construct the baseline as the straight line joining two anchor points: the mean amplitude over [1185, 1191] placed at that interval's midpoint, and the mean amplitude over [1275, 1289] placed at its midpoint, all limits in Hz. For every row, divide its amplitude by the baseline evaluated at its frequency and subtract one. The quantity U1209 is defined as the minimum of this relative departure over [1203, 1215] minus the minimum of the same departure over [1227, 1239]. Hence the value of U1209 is -0.15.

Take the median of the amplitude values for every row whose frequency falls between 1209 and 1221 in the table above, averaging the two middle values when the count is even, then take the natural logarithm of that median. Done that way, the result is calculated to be 3.604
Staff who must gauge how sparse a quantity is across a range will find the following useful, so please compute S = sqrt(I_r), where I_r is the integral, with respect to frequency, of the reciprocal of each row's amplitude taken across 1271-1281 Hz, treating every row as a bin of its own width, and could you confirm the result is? 0.5619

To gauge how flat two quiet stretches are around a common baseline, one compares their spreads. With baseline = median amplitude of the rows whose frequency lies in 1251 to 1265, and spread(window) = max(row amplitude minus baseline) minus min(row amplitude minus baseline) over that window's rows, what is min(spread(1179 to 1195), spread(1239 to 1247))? 1.1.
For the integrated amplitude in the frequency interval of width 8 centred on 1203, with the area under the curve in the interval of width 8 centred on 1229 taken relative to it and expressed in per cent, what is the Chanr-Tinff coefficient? 106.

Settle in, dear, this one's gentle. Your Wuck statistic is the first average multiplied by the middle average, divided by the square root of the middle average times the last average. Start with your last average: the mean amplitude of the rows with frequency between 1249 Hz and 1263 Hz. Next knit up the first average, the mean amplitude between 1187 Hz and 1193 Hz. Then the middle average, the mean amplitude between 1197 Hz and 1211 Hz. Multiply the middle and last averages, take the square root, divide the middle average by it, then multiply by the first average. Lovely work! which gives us 35.3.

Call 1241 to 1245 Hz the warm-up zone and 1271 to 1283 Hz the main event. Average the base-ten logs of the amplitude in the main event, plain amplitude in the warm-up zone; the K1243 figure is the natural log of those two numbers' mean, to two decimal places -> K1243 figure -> 2.94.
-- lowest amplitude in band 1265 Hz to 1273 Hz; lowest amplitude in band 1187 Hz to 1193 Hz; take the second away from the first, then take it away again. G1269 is -34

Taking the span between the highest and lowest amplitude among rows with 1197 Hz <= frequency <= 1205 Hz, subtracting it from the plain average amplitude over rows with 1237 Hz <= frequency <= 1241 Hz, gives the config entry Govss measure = 36.4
